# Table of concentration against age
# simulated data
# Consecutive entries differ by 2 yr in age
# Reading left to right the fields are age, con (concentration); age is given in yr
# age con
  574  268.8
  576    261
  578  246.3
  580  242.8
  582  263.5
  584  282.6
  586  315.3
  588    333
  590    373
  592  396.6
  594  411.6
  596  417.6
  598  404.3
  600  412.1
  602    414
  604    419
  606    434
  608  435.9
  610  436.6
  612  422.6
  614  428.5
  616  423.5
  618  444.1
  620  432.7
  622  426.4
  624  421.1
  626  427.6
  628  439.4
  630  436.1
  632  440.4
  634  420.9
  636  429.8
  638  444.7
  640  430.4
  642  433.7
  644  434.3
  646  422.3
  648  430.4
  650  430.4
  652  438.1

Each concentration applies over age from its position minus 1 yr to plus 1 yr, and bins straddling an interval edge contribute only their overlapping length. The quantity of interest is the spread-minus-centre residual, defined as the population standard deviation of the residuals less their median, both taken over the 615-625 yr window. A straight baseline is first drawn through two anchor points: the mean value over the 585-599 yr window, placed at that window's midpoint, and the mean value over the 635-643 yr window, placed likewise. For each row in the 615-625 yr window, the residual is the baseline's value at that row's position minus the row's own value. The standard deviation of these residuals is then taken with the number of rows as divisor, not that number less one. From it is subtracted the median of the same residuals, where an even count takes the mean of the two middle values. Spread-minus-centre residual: 26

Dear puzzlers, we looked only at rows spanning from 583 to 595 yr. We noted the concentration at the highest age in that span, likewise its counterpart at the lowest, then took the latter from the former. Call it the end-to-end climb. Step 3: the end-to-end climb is 129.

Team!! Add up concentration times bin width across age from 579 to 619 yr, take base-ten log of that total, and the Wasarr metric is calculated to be 4.19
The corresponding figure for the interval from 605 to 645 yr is 4.24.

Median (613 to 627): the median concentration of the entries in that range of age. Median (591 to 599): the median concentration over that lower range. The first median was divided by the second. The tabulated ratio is 1.05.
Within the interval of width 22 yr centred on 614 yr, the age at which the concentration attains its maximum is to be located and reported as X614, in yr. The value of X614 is 618 yr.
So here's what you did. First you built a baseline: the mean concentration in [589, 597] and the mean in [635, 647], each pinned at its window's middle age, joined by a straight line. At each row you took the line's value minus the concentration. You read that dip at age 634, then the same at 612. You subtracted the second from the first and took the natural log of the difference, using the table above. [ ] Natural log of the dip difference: 2.8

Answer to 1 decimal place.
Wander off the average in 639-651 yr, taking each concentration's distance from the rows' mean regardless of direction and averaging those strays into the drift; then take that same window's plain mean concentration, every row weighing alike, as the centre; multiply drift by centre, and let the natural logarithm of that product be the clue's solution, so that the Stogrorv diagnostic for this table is 7.0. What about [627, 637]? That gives 7.9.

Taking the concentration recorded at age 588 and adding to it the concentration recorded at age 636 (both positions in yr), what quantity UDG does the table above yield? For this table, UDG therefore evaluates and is 763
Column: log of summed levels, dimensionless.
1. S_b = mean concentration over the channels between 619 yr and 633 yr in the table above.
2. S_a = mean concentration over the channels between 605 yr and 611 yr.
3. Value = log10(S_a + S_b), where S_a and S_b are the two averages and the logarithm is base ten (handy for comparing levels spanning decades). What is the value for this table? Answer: 2.94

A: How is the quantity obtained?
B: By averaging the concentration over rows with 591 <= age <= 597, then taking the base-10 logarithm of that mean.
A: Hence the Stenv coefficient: 2.61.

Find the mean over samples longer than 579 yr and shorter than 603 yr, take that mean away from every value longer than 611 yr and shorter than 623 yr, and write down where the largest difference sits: 618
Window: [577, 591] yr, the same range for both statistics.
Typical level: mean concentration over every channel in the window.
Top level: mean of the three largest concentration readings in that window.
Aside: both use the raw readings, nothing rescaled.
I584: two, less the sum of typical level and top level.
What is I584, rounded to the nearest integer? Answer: -632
